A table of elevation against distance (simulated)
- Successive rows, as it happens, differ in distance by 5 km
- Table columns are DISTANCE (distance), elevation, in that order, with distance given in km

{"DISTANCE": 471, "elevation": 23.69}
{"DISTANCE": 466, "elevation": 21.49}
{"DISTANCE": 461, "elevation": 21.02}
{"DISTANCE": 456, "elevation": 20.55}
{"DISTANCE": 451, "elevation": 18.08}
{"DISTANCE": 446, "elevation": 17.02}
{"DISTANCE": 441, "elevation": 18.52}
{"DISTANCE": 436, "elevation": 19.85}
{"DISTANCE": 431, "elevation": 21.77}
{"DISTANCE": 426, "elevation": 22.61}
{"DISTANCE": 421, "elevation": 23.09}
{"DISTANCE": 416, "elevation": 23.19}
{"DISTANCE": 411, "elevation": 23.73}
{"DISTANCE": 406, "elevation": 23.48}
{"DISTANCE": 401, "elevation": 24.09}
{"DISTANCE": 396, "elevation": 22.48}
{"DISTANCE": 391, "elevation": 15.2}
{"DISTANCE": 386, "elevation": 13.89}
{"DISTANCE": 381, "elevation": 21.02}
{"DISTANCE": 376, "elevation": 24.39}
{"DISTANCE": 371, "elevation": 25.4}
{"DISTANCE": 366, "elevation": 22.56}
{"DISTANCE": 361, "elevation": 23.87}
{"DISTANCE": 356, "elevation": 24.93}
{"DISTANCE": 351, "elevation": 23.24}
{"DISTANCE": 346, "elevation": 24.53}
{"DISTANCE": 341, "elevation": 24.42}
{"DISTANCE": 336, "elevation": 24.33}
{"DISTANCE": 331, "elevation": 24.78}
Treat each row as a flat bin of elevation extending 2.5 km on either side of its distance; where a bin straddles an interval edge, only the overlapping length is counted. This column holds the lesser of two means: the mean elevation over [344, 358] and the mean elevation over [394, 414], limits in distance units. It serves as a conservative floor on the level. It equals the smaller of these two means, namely 23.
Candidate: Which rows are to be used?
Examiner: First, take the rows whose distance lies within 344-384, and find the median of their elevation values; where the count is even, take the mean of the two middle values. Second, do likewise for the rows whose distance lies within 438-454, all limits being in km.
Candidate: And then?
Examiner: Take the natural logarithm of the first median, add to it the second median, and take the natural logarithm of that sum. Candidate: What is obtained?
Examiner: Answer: 3.06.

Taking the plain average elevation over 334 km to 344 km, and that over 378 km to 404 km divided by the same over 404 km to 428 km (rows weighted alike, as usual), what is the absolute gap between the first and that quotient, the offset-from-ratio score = 23.5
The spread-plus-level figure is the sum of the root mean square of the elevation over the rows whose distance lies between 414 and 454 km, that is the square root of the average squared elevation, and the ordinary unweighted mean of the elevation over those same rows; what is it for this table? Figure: 41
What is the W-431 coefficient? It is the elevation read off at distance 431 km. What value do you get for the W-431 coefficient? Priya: 21.77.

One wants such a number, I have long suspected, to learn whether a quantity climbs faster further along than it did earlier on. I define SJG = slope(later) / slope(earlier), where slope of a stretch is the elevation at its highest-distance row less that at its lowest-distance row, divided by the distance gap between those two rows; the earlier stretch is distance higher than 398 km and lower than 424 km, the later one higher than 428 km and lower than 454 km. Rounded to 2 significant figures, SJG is 3.7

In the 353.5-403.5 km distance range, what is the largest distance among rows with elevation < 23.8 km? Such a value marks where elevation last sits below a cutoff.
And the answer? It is 396 km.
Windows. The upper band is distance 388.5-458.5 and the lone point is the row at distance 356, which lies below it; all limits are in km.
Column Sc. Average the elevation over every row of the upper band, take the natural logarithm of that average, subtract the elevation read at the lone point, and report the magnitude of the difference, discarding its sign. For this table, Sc 21.9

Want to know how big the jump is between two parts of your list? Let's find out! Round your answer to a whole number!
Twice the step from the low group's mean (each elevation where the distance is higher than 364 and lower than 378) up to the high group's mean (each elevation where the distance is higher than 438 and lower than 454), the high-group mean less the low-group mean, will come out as -12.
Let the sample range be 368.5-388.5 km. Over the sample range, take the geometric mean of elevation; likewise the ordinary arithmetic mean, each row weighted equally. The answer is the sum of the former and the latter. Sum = 41.8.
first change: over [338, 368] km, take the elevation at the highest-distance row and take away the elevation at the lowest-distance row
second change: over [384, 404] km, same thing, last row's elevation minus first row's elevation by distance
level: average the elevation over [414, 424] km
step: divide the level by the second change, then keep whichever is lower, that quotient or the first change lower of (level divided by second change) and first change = -1.9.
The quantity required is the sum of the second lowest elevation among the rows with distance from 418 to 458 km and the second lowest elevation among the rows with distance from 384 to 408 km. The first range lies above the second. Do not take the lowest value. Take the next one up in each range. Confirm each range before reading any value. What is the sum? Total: 33.3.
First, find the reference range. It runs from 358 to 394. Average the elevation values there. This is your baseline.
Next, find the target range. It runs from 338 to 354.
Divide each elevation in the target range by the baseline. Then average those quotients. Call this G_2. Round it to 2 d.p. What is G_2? 1.15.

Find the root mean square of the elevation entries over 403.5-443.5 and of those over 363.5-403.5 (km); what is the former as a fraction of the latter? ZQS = 1.03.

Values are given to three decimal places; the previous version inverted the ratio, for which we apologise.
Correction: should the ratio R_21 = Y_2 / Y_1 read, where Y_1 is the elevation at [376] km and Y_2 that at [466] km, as 0.881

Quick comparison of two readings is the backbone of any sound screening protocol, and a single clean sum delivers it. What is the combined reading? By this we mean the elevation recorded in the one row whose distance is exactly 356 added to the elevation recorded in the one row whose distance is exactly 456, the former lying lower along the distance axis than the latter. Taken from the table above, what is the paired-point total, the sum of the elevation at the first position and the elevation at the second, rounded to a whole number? 45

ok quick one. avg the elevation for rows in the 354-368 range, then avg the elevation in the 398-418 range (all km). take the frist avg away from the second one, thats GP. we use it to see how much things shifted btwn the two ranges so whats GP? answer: 0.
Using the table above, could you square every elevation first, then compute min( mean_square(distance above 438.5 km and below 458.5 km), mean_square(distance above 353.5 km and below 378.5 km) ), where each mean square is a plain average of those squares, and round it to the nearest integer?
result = 345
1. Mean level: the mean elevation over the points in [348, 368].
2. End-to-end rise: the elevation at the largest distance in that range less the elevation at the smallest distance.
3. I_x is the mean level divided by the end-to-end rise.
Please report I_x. -35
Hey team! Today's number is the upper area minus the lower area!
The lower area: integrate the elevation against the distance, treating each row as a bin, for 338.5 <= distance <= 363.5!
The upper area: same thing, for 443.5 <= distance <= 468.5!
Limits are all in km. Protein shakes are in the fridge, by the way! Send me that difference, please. -114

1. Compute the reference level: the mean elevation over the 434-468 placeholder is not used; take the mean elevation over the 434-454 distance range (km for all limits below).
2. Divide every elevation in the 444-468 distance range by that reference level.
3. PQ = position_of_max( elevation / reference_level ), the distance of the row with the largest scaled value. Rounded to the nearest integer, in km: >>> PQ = 466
